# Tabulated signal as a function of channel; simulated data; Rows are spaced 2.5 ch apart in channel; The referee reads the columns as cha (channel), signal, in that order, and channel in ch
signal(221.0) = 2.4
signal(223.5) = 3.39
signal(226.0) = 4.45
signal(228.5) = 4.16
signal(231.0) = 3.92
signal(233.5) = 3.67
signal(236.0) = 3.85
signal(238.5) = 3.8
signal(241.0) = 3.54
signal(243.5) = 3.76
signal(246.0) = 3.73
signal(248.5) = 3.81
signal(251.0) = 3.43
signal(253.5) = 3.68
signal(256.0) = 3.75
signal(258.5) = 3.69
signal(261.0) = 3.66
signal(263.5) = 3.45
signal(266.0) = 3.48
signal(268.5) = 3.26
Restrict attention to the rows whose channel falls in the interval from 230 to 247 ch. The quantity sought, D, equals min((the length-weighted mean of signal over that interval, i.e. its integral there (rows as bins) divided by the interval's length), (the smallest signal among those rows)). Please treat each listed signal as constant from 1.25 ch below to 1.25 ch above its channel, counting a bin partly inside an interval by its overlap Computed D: 3.54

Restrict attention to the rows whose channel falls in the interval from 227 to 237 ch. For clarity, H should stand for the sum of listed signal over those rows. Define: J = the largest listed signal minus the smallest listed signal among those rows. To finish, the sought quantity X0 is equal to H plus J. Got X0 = 16.1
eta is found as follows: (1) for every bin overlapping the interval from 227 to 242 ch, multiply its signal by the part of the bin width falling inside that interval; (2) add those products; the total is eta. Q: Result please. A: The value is 58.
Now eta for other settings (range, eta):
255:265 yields 36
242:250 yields 30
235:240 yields 19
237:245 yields 30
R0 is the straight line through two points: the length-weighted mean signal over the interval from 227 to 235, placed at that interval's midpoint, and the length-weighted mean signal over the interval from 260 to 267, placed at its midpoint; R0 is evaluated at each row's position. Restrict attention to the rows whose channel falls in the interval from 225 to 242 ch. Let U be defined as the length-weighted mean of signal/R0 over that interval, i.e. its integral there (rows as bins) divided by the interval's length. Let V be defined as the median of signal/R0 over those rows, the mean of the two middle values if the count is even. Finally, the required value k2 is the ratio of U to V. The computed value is 1.01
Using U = 1.00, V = 1.00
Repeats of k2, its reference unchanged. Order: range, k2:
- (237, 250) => 0.99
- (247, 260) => 0.98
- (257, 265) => 0.98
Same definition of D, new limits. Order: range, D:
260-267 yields 3.45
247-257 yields 3.43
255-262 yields 3.66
